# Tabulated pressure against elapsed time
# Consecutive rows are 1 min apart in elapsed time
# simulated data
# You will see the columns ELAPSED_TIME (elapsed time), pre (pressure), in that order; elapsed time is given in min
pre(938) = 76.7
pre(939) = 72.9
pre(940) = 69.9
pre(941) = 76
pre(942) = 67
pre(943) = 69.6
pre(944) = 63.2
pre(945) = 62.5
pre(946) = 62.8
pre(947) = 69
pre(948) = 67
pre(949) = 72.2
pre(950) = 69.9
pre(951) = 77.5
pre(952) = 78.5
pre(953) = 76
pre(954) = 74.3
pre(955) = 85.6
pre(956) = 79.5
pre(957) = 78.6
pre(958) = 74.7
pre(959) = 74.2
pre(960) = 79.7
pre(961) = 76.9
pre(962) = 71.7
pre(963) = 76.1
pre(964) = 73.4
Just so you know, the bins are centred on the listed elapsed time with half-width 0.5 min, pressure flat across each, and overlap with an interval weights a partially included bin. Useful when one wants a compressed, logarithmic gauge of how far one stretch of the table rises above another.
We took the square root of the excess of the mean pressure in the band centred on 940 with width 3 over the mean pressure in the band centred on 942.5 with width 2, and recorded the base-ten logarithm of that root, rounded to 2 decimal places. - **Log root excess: 0.33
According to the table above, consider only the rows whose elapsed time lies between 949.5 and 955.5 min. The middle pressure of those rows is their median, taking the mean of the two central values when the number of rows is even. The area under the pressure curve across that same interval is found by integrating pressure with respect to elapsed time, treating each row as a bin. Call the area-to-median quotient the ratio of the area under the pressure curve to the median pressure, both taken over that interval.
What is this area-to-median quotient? 6.02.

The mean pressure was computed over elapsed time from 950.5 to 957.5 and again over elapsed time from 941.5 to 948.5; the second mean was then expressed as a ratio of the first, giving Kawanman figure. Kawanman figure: 0.84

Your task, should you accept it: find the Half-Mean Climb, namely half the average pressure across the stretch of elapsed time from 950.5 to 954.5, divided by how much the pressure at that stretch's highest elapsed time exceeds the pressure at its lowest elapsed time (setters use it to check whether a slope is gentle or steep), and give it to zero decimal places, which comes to -12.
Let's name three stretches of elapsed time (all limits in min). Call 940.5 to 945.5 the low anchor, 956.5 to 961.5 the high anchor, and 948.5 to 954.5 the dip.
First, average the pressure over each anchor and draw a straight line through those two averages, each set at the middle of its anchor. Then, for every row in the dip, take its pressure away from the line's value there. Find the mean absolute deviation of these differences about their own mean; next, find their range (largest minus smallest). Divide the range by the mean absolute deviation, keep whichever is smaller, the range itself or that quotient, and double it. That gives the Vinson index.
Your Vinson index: 6.4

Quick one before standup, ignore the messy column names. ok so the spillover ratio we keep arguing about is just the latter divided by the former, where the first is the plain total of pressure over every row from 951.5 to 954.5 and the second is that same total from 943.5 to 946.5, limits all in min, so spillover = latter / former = 0.82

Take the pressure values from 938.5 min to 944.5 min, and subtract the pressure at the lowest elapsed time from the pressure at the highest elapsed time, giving -10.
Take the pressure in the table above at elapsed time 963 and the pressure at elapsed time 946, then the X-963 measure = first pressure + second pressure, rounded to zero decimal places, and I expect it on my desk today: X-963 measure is 139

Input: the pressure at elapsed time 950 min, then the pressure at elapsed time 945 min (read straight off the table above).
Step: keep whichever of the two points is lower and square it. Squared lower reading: 3906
